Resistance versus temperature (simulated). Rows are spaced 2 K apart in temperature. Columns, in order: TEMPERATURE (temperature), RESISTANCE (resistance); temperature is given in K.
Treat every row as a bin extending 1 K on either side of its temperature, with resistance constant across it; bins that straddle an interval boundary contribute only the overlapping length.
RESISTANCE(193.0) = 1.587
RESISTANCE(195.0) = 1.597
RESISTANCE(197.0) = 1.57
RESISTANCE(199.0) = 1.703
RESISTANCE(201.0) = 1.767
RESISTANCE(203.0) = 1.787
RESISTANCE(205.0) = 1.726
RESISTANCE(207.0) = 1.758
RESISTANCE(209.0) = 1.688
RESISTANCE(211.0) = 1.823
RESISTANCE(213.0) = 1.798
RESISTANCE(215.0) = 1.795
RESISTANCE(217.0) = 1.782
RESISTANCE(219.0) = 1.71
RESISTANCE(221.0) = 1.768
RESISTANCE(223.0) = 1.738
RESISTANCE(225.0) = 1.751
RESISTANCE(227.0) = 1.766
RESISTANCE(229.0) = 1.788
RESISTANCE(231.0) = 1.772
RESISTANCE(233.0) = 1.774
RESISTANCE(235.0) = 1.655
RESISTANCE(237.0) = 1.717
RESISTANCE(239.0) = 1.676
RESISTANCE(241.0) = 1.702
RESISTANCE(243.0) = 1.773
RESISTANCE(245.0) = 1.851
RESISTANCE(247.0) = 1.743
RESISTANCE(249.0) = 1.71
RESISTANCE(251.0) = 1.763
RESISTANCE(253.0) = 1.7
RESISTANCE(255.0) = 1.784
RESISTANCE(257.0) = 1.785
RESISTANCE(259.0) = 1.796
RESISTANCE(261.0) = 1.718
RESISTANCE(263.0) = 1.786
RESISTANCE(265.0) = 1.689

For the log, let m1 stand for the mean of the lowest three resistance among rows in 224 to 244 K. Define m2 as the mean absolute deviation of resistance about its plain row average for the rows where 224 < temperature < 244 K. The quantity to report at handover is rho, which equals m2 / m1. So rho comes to 0.0238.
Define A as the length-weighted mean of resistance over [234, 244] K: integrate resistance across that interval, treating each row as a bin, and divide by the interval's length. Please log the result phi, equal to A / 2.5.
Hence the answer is 0.682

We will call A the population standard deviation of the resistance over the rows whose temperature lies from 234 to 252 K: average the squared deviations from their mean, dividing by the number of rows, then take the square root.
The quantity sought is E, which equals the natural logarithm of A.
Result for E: -2.9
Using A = 0.055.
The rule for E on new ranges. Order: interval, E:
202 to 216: -3.1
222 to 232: -4.1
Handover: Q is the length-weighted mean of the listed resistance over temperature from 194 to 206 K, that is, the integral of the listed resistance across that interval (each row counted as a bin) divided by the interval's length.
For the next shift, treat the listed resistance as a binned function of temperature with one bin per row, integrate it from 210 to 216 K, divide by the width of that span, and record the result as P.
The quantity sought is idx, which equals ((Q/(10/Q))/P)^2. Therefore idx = 0.0251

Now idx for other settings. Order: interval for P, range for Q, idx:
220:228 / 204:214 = 0.0310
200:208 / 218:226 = 0.0297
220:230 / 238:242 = 0.0262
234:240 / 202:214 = 0.0341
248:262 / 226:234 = 0.0324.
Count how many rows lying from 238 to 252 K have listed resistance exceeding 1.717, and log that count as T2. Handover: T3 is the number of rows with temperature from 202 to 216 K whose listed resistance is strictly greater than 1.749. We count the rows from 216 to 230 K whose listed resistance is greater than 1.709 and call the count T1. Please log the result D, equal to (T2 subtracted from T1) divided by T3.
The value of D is 0.6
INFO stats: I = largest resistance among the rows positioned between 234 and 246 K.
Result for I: 1.851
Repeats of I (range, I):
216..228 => 1.782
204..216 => 1.823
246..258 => 1.785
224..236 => 1.788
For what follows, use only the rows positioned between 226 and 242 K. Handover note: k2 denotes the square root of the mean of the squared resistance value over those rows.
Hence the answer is 1.73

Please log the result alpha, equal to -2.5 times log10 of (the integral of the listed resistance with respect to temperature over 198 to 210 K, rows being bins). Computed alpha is -3.30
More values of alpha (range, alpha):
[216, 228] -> -3.31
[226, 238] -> -3.30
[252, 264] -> -3.31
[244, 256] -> -3.31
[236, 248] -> -3.30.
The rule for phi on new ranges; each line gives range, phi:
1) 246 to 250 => 0.691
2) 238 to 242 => 0.676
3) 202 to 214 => 0.705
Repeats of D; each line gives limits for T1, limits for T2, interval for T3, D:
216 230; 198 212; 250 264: 0.4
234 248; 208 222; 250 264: -0.2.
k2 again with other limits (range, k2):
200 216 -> 1.77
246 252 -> 1.74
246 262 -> 1.75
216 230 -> 1.76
